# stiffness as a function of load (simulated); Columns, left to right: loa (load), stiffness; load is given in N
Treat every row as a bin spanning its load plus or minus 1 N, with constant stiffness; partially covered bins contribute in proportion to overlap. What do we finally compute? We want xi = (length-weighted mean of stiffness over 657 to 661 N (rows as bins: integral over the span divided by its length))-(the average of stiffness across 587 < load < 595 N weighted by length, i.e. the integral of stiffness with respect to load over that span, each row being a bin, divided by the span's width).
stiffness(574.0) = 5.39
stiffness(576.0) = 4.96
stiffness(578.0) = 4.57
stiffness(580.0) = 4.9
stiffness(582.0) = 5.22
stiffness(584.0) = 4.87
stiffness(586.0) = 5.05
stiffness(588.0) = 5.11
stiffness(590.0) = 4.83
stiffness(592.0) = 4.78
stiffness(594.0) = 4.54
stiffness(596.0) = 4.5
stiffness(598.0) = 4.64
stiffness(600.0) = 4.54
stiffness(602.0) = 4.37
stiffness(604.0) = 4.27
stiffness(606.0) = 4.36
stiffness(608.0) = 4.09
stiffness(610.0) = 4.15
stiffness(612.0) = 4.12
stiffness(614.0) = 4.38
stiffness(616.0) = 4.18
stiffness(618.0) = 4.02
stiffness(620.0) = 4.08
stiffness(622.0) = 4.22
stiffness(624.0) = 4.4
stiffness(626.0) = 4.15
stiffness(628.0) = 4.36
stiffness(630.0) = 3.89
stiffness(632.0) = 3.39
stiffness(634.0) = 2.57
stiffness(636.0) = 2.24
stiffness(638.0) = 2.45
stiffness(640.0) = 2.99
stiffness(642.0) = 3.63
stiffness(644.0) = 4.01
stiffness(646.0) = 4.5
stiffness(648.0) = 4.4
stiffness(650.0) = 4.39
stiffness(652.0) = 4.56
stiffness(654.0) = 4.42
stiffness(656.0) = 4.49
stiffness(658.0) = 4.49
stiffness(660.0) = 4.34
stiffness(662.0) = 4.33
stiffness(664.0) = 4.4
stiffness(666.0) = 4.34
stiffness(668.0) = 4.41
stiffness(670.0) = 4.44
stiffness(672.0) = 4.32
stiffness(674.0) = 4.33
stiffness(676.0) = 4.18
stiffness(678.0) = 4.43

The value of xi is -0.4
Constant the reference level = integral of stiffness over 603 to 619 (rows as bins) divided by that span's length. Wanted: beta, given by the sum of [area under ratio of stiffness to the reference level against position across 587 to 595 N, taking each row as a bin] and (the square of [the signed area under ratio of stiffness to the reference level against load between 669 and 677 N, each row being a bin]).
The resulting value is 77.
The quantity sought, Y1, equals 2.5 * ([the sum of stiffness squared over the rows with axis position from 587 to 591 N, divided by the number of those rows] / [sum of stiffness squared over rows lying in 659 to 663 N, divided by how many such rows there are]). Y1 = 3.3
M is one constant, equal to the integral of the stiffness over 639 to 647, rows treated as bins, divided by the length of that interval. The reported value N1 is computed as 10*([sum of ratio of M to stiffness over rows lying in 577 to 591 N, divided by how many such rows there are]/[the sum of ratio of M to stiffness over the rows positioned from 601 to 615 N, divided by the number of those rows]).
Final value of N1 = 8.6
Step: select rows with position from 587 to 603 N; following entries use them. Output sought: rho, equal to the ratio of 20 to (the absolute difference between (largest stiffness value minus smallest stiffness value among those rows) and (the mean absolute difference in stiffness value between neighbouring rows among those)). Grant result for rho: 34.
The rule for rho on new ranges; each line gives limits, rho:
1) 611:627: 99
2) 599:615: 65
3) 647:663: 132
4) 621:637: 11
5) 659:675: 298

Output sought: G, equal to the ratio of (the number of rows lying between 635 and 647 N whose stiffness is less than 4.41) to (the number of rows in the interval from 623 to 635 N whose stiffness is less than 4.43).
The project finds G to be 0.8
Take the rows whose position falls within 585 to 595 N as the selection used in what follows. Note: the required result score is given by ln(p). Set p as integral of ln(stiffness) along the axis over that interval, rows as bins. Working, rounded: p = 15.8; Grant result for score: 2.76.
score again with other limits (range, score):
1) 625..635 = 2.55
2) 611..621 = 2.66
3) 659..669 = 2.69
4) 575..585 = 2.77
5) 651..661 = 2.70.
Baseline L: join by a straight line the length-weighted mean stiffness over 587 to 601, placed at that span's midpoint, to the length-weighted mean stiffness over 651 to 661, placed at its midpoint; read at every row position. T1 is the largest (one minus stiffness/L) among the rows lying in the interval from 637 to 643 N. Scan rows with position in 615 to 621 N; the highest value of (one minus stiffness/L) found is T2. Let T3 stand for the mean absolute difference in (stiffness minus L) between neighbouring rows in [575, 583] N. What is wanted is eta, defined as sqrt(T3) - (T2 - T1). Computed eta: 0.9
